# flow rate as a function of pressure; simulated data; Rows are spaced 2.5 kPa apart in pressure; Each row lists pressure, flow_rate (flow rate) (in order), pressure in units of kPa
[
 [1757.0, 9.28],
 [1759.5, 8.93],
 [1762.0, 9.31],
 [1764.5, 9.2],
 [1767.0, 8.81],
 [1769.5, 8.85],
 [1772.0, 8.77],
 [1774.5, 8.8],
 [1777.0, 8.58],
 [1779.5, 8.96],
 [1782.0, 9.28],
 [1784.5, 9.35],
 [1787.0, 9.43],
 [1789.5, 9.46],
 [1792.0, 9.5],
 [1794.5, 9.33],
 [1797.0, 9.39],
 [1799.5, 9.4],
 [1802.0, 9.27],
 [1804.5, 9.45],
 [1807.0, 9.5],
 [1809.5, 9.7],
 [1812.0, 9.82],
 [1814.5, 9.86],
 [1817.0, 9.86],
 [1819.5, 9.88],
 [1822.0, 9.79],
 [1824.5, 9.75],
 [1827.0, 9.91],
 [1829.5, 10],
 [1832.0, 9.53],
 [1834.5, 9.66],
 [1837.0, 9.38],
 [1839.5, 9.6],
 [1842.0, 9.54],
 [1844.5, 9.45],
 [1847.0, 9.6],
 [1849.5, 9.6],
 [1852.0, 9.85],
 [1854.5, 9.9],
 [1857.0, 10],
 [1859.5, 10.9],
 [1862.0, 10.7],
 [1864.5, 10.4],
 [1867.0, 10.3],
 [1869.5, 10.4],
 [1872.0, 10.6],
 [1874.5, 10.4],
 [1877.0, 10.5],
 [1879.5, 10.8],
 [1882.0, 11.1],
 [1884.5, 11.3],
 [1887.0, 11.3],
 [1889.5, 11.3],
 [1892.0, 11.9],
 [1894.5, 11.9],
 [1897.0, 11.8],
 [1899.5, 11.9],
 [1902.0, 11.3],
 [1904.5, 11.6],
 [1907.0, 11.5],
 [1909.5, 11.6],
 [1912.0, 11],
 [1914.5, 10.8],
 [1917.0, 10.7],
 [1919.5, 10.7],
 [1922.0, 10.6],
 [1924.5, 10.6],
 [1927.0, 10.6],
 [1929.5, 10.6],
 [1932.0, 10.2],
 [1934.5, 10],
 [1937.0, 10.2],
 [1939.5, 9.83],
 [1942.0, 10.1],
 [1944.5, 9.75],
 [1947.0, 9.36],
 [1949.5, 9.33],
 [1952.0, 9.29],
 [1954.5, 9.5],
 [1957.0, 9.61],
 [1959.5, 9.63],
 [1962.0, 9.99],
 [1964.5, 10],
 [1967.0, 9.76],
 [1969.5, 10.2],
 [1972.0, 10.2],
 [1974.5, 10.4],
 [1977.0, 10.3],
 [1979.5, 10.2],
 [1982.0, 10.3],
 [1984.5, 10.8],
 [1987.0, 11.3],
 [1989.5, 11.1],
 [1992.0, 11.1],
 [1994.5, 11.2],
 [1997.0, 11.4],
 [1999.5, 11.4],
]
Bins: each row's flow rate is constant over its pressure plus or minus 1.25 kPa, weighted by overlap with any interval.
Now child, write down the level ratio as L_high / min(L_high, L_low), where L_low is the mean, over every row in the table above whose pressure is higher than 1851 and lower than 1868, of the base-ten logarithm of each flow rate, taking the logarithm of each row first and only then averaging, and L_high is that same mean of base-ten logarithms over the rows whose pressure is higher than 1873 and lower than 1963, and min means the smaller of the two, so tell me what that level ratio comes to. 1.013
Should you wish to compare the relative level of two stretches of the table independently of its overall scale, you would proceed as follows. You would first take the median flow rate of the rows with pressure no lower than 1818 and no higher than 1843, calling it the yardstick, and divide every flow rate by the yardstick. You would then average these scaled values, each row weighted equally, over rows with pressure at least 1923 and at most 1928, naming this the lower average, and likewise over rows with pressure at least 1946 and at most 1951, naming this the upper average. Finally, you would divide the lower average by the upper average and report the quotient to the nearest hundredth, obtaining 1.13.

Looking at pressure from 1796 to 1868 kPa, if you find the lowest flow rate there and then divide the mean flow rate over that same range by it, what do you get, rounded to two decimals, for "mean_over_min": 1.06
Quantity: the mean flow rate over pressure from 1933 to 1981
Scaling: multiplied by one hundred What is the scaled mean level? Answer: 988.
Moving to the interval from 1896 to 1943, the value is 1082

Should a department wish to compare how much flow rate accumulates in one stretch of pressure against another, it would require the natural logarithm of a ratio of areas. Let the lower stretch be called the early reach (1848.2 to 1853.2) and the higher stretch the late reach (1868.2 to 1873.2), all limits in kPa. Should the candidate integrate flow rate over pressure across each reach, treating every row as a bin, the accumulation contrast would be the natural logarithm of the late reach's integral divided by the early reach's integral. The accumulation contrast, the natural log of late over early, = 0.077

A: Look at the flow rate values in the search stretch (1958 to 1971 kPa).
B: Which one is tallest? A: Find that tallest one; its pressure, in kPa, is 1969.5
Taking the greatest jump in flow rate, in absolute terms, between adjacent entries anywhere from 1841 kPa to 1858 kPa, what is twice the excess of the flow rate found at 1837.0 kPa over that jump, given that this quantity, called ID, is 18.3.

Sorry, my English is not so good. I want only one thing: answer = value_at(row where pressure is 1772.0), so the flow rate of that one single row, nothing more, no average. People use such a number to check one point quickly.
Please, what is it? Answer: 8.77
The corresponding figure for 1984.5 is 10.8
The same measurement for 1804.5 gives 9.45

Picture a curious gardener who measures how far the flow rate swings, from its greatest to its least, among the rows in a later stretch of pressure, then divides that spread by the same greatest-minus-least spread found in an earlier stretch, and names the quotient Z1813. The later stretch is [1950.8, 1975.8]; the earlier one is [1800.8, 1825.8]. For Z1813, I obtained 1.82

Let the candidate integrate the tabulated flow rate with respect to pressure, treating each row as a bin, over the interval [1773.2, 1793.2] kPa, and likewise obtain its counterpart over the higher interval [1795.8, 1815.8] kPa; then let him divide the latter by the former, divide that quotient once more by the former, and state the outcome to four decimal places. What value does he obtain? 0.0057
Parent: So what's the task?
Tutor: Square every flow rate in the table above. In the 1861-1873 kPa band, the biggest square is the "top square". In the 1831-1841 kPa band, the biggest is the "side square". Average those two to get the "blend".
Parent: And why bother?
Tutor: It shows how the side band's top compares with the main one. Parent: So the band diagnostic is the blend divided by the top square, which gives 0.91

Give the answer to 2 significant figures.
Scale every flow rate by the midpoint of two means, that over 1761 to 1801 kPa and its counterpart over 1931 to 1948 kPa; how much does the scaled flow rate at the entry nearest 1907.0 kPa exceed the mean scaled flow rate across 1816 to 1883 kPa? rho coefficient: 0.15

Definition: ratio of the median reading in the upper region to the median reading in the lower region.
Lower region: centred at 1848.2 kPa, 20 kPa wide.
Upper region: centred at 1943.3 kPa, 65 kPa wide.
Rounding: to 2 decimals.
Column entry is 1.06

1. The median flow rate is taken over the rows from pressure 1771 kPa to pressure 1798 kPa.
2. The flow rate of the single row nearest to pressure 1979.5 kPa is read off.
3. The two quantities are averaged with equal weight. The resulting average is 9.8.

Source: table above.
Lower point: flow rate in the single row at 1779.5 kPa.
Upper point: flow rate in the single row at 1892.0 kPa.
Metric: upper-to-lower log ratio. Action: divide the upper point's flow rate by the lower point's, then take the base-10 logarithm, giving 0.12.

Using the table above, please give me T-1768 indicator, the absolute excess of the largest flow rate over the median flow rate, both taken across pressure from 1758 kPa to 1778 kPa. 0.48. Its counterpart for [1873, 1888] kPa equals 0.35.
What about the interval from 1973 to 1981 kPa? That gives 0.10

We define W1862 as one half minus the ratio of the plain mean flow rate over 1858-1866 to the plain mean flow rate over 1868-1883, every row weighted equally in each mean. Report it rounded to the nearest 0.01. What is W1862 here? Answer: -0.50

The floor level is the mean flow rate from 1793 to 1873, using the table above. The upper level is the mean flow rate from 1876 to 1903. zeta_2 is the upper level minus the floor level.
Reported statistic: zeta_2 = 1.6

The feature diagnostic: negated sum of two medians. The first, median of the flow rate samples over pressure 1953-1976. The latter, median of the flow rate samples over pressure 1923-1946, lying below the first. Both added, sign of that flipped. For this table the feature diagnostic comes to -20.2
